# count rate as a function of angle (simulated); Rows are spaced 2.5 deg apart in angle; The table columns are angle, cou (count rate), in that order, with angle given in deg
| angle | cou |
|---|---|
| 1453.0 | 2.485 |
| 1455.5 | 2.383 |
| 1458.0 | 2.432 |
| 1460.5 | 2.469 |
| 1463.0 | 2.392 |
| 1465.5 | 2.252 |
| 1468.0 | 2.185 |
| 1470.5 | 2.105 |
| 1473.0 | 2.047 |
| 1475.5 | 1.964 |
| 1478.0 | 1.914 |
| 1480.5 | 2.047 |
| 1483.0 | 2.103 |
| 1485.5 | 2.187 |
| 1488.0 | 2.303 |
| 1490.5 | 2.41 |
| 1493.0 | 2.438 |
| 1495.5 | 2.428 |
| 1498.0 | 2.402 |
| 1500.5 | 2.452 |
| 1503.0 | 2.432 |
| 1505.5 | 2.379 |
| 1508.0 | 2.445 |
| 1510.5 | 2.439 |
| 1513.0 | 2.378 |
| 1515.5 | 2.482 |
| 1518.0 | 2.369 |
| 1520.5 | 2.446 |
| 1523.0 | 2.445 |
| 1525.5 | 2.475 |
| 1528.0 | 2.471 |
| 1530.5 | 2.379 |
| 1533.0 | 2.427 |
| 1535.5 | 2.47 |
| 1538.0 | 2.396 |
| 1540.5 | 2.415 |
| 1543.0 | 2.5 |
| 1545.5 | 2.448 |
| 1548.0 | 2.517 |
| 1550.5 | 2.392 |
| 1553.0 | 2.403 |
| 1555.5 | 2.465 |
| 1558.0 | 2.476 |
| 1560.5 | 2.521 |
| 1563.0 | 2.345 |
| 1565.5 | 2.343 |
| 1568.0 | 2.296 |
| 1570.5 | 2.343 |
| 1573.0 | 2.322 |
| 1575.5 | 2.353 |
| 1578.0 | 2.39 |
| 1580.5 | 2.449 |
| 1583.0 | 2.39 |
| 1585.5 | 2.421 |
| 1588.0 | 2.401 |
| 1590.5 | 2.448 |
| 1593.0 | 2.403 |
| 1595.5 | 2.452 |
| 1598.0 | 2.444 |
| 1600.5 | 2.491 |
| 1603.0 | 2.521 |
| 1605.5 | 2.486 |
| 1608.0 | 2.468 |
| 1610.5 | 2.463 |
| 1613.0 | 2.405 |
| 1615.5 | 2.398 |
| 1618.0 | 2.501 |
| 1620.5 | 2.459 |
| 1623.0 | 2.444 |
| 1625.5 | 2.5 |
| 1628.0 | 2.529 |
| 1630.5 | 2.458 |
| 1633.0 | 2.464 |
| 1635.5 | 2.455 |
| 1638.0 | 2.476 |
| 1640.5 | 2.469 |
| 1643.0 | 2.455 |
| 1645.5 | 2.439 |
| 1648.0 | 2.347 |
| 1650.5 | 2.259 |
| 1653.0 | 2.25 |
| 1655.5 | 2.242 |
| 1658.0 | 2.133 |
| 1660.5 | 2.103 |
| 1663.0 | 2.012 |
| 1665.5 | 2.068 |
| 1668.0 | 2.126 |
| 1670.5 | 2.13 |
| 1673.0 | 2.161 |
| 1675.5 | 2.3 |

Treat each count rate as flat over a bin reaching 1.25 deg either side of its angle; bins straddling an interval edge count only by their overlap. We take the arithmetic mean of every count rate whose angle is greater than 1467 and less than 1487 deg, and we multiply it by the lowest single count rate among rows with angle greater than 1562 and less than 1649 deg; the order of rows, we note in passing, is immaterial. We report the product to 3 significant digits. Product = 4.75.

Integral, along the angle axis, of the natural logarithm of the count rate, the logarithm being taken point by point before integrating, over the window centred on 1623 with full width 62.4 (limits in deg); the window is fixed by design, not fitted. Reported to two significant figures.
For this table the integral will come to 56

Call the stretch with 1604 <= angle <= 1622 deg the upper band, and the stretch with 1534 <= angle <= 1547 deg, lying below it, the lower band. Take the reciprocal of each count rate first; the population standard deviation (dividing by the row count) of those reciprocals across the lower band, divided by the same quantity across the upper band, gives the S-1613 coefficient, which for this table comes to 1.0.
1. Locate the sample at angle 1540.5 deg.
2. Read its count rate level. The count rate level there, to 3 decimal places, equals 2.415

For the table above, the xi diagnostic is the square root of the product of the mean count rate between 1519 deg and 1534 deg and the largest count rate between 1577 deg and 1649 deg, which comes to 2.48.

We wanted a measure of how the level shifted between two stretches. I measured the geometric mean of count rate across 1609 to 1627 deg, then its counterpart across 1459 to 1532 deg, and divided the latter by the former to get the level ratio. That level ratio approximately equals 0.94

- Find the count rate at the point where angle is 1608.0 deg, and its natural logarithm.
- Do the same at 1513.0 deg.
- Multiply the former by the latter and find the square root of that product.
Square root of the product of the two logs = 0.88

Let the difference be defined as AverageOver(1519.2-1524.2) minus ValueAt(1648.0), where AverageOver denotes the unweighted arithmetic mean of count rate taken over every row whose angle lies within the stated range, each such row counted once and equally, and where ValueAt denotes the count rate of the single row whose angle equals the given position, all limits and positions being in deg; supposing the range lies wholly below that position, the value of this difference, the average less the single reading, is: 0.10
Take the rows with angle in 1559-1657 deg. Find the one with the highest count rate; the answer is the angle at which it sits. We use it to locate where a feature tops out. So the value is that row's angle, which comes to 1628.0 deg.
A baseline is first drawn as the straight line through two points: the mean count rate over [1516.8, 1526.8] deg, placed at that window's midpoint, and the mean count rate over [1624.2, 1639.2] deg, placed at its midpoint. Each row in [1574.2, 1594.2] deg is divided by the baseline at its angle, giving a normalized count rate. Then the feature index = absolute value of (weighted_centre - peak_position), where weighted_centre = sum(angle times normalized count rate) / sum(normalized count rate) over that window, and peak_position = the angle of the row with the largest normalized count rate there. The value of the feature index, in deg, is 3.8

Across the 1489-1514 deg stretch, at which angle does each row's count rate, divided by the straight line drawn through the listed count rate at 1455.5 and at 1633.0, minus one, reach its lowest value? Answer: 1513.0 deg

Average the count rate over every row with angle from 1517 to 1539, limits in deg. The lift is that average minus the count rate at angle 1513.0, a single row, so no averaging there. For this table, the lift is 0.05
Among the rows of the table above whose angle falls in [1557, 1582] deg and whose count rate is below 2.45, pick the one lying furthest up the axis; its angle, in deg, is 1580.5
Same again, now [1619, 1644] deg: 1623.0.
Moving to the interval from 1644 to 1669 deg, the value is 1668.0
